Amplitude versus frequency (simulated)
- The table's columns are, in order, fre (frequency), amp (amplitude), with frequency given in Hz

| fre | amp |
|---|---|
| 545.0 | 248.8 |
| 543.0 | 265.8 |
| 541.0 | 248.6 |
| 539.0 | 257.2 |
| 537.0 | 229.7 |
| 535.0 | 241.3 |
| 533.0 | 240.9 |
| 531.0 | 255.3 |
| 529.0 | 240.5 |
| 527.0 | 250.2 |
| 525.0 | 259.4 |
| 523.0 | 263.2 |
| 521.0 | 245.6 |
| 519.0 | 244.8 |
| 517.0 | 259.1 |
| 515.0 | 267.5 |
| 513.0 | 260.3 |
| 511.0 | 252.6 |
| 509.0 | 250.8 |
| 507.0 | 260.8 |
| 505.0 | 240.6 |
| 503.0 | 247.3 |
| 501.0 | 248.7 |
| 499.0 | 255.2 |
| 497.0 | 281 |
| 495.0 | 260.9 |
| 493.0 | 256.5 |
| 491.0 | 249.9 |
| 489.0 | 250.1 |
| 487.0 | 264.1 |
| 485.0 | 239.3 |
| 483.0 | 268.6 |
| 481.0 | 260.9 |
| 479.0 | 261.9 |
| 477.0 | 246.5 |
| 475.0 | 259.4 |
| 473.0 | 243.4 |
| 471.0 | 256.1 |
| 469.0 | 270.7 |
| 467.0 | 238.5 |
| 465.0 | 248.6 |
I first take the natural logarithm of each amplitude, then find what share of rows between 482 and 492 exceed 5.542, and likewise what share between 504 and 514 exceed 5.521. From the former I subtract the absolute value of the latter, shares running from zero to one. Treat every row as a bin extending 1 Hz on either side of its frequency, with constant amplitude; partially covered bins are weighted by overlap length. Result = -0.40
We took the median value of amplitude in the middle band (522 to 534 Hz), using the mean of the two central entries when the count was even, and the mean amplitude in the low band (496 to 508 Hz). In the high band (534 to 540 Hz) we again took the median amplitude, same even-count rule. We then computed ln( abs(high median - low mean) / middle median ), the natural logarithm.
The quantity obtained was -2.87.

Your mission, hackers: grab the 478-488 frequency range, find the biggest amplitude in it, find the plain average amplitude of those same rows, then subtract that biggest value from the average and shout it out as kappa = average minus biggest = -10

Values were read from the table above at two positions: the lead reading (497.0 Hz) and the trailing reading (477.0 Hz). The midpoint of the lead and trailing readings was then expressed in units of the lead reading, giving 0.939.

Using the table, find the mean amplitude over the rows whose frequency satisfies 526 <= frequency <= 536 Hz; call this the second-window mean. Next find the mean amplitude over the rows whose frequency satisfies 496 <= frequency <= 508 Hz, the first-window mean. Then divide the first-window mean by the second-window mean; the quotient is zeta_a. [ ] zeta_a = 1.041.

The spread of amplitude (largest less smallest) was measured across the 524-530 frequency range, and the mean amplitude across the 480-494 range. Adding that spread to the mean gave 275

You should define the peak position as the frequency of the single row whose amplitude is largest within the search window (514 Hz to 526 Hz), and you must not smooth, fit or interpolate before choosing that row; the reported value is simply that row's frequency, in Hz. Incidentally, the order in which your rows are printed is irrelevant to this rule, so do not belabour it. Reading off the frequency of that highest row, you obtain 515.0 Hz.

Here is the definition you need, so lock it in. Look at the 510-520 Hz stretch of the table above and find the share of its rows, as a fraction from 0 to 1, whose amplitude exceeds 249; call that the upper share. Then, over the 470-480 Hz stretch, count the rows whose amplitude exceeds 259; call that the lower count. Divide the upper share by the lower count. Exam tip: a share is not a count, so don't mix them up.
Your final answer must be 0.400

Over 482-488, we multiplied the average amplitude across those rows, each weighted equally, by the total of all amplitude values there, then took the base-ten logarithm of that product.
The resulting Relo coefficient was 5.30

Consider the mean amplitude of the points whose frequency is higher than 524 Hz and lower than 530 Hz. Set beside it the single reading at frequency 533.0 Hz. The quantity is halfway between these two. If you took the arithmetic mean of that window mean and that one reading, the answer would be 245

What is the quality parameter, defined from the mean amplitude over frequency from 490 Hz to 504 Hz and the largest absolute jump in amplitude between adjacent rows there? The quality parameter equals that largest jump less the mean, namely -231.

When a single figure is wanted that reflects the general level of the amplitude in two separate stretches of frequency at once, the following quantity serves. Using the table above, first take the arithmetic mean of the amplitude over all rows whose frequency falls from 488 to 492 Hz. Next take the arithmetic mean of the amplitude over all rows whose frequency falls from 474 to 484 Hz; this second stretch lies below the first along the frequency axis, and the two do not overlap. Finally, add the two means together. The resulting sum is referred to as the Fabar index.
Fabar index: 509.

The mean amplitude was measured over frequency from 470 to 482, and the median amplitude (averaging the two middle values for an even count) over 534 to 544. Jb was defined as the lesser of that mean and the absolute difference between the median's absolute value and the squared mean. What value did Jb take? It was 255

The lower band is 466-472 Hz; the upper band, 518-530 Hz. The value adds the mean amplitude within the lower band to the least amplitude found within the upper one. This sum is 496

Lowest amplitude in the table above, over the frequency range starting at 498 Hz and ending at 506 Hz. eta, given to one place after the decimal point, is 240.6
